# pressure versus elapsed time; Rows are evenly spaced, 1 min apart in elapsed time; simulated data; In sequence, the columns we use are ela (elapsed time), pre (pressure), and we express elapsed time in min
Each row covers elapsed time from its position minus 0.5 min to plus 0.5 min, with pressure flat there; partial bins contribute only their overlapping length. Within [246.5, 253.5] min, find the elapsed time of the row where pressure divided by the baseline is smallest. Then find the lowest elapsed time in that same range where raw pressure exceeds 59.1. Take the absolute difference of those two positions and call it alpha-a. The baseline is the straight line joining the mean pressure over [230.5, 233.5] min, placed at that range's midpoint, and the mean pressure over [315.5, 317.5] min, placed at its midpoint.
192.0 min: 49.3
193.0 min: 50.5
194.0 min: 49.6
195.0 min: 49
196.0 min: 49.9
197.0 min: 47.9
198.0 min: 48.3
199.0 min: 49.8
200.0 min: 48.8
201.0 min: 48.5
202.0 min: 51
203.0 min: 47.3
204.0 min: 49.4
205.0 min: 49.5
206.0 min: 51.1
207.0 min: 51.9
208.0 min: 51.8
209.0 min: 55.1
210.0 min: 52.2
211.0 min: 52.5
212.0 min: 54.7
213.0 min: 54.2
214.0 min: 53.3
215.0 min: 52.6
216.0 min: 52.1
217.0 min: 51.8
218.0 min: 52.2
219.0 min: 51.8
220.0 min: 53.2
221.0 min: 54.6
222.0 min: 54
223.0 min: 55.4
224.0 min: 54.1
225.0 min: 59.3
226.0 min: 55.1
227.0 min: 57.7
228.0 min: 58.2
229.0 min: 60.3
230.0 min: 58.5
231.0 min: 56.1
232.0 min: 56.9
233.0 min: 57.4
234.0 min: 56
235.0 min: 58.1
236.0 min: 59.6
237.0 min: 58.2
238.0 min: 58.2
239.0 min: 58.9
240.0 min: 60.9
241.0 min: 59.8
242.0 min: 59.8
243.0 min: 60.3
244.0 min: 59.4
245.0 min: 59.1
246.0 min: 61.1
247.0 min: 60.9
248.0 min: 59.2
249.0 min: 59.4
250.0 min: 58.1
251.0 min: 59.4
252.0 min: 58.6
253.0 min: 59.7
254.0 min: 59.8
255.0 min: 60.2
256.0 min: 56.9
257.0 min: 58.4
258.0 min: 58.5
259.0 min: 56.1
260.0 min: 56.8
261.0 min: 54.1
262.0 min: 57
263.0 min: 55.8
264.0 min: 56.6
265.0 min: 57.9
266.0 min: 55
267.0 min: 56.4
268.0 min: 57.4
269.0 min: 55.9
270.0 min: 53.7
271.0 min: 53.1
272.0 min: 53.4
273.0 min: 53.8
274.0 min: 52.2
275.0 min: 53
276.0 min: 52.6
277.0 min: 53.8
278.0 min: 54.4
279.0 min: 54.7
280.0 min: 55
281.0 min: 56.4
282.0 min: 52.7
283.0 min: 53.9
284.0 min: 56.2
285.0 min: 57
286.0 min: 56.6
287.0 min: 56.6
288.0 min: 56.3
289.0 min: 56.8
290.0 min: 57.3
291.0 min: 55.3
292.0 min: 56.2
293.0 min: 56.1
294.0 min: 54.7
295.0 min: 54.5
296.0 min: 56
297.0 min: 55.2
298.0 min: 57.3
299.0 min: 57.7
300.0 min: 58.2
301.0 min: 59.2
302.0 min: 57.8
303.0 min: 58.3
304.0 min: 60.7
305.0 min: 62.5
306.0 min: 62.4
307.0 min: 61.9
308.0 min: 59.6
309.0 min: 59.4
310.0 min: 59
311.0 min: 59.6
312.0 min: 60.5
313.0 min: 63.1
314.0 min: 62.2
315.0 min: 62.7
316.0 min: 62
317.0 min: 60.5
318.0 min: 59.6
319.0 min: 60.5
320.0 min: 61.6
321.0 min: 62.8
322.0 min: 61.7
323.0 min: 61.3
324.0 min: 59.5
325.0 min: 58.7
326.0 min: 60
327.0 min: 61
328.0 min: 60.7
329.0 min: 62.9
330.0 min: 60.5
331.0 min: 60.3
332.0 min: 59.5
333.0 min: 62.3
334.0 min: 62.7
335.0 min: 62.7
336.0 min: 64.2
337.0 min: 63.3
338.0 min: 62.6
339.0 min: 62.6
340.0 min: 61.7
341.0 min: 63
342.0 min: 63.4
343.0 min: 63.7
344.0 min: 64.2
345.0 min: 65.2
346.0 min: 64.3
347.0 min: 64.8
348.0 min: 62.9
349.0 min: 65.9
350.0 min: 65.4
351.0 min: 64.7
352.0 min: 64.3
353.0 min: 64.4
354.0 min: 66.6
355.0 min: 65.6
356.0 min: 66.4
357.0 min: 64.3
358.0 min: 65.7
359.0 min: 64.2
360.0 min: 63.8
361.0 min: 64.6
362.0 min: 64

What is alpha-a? 3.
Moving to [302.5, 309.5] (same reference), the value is 1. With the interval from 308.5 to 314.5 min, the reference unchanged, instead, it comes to 1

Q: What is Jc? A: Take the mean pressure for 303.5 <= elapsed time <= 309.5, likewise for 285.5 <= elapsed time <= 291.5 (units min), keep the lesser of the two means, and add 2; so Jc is 58.5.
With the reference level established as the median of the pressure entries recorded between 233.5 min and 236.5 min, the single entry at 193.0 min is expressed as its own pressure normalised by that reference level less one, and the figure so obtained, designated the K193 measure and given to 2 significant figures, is -0.13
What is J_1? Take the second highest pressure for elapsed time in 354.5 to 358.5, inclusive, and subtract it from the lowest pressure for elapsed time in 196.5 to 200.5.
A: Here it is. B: -18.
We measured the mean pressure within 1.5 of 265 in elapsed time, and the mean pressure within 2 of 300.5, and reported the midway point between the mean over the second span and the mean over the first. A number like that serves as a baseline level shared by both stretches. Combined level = 57.4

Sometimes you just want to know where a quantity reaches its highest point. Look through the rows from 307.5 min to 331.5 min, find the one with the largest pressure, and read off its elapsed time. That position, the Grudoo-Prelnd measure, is 313.0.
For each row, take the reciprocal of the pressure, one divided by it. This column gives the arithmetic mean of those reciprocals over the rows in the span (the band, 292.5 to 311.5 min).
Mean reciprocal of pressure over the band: 0.0171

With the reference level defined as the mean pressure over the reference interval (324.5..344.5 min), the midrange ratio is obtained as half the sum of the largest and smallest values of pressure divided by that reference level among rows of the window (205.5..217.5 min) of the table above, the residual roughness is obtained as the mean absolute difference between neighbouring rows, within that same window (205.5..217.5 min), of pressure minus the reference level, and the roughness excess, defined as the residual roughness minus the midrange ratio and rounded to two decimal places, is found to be 0.28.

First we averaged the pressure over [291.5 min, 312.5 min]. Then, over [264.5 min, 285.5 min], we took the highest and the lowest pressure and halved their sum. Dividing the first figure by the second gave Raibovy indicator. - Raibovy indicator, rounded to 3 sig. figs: 1.06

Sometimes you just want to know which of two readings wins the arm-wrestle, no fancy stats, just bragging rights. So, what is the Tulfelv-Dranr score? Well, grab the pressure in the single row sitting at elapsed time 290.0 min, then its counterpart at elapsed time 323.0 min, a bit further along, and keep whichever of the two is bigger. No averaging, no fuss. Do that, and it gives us 61.3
